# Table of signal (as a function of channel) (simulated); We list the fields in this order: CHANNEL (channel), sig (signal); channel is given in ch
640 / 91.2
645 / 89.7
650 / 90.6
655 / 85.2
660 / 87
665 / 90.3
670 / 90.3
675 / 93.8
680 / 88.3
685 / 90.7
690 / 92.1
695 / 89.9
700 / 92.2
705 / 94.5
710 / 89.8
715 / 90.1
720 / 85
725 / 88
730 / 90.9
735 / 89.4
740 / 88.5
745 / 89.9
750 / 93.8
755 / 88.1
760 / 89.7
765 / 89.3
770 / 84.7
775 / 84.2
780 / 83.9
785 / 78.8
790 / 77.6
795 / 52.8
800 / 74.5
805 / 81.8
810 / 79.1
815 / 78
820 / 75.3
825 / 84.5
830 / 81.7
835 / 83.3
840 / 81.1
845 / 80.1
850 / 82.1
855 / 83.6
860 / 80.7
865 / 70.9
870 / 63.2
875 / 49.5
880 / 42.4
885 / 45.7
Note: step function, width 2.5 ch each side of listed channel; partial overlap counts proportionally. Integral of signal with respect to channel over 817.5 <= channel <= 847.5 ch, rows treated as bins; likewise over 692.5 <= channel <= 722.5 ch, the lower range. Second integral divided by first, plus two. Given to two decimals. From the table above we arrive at 3.11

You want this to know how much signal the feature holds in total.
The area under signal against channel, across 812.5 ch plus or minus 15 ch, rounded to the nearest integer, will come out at 2366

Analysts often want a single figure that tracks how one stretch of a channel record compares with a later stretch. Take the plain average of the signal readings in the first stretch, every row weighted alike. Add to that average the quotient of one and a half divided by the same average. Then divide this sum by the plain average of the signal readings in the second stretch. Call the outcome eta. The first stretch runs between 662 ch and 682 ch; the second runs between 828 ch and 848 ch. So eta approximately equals 1.11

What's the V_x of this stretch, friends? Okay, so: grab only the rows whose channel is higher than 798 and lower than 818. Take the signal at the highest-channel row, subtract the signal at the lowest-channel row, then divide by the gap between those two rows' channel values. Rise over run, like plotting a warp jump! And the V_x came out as 0.23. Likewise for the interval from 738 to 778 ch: -0.12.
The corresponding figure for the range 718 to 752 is 0.29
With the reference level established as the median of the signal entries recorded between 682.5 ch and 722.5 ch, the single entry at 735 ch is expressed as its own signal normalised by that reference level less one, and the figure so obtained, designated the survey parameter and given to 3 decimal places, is -0.011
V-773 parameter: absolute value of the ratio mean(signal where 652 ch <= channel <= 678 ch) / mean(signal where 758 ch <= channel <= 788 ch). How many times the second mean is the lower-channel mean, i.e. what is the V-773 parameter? 1.05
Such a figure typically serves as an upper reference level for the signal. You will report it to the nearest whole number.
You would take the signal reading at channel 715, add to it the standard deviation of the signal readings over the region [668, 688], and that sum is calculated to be 92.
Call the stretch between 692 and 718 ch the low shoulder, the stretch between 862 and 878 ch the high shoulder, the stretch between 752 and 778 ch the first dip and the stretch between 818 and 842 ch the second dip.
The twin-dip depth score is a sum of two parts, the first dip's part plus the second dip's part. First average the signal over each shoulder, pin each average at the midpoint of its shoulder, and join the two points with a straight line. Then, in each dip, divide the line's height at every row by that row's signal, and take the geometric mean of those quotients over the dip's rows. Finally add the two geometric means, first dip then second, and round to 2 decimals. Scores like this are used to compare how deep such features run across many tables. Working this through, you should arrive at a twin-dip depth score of 1.77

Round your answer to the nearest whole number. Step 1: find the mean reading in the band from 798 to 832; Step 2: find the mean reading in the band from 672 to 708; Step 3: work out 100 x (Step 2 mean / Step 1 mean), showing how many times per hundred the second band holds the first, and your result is 116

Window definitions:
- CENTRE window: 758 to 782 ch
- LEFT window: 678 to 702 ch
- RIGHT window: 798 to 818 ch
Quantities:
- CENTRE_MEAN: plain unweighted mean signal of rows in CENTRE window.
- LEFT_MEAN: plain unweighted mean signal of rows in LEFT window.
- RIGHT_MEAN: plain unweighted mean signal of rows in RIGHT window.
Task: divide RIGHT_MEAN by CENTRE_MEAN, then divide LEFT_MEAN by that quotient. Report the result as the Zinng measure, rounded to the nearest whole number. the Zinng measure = 100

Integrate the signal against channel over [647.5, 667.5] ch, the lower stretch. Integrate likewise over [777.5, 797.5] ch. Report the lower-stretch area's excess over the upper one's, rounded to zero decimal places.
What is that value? 300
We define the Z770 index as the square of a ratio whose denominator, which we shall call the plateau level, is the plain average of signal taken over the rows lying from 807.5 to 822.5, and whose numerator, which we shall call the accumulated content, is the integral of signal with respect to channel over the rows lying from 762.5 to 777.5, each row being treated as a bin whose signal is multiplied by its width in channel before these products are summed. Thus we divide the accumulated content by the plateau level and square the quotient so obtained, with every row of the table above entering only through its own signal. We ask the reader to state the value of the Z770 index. 278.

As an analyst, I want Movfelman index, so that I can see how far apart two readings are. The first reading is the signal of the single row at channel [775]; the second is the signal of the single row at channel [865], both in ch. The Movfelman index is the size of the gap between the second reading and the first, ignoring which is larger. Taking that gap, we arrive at 13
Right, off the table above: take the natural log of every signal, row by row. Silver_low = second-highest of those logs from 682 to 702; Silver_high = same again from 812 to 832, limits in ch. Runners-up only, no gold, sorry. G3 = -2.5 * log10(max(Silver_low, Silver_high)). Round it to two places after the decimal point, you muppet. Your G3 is -1.64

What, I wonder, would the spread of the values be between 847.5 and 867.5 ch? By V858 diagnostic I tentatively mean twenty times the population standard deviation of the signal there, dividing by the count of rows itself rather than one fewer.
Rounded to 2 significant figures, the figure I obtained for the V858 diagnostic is 99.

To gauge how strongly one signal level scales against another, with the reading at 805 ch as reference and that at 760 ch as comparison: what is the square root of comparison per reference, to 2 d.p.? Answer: 1.05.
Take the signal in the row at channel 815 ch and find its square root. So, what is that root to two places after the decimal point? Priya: 8.83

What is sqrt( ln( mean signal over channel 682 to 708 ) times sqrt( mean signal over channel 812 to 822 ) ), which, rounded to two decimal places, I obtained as 6.29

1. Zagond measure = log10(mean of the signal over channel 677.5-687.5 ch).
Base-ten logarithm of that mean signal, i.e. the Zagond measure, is 1.95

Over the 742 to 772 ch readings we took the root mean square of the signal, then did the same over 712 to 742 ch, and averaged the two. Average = 89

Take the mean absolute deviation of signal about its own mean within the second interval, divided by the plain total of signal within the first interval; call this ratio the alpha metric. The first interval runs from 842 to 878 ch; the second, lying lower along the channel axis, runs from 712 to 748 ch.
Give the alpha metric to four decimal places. 0.0028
